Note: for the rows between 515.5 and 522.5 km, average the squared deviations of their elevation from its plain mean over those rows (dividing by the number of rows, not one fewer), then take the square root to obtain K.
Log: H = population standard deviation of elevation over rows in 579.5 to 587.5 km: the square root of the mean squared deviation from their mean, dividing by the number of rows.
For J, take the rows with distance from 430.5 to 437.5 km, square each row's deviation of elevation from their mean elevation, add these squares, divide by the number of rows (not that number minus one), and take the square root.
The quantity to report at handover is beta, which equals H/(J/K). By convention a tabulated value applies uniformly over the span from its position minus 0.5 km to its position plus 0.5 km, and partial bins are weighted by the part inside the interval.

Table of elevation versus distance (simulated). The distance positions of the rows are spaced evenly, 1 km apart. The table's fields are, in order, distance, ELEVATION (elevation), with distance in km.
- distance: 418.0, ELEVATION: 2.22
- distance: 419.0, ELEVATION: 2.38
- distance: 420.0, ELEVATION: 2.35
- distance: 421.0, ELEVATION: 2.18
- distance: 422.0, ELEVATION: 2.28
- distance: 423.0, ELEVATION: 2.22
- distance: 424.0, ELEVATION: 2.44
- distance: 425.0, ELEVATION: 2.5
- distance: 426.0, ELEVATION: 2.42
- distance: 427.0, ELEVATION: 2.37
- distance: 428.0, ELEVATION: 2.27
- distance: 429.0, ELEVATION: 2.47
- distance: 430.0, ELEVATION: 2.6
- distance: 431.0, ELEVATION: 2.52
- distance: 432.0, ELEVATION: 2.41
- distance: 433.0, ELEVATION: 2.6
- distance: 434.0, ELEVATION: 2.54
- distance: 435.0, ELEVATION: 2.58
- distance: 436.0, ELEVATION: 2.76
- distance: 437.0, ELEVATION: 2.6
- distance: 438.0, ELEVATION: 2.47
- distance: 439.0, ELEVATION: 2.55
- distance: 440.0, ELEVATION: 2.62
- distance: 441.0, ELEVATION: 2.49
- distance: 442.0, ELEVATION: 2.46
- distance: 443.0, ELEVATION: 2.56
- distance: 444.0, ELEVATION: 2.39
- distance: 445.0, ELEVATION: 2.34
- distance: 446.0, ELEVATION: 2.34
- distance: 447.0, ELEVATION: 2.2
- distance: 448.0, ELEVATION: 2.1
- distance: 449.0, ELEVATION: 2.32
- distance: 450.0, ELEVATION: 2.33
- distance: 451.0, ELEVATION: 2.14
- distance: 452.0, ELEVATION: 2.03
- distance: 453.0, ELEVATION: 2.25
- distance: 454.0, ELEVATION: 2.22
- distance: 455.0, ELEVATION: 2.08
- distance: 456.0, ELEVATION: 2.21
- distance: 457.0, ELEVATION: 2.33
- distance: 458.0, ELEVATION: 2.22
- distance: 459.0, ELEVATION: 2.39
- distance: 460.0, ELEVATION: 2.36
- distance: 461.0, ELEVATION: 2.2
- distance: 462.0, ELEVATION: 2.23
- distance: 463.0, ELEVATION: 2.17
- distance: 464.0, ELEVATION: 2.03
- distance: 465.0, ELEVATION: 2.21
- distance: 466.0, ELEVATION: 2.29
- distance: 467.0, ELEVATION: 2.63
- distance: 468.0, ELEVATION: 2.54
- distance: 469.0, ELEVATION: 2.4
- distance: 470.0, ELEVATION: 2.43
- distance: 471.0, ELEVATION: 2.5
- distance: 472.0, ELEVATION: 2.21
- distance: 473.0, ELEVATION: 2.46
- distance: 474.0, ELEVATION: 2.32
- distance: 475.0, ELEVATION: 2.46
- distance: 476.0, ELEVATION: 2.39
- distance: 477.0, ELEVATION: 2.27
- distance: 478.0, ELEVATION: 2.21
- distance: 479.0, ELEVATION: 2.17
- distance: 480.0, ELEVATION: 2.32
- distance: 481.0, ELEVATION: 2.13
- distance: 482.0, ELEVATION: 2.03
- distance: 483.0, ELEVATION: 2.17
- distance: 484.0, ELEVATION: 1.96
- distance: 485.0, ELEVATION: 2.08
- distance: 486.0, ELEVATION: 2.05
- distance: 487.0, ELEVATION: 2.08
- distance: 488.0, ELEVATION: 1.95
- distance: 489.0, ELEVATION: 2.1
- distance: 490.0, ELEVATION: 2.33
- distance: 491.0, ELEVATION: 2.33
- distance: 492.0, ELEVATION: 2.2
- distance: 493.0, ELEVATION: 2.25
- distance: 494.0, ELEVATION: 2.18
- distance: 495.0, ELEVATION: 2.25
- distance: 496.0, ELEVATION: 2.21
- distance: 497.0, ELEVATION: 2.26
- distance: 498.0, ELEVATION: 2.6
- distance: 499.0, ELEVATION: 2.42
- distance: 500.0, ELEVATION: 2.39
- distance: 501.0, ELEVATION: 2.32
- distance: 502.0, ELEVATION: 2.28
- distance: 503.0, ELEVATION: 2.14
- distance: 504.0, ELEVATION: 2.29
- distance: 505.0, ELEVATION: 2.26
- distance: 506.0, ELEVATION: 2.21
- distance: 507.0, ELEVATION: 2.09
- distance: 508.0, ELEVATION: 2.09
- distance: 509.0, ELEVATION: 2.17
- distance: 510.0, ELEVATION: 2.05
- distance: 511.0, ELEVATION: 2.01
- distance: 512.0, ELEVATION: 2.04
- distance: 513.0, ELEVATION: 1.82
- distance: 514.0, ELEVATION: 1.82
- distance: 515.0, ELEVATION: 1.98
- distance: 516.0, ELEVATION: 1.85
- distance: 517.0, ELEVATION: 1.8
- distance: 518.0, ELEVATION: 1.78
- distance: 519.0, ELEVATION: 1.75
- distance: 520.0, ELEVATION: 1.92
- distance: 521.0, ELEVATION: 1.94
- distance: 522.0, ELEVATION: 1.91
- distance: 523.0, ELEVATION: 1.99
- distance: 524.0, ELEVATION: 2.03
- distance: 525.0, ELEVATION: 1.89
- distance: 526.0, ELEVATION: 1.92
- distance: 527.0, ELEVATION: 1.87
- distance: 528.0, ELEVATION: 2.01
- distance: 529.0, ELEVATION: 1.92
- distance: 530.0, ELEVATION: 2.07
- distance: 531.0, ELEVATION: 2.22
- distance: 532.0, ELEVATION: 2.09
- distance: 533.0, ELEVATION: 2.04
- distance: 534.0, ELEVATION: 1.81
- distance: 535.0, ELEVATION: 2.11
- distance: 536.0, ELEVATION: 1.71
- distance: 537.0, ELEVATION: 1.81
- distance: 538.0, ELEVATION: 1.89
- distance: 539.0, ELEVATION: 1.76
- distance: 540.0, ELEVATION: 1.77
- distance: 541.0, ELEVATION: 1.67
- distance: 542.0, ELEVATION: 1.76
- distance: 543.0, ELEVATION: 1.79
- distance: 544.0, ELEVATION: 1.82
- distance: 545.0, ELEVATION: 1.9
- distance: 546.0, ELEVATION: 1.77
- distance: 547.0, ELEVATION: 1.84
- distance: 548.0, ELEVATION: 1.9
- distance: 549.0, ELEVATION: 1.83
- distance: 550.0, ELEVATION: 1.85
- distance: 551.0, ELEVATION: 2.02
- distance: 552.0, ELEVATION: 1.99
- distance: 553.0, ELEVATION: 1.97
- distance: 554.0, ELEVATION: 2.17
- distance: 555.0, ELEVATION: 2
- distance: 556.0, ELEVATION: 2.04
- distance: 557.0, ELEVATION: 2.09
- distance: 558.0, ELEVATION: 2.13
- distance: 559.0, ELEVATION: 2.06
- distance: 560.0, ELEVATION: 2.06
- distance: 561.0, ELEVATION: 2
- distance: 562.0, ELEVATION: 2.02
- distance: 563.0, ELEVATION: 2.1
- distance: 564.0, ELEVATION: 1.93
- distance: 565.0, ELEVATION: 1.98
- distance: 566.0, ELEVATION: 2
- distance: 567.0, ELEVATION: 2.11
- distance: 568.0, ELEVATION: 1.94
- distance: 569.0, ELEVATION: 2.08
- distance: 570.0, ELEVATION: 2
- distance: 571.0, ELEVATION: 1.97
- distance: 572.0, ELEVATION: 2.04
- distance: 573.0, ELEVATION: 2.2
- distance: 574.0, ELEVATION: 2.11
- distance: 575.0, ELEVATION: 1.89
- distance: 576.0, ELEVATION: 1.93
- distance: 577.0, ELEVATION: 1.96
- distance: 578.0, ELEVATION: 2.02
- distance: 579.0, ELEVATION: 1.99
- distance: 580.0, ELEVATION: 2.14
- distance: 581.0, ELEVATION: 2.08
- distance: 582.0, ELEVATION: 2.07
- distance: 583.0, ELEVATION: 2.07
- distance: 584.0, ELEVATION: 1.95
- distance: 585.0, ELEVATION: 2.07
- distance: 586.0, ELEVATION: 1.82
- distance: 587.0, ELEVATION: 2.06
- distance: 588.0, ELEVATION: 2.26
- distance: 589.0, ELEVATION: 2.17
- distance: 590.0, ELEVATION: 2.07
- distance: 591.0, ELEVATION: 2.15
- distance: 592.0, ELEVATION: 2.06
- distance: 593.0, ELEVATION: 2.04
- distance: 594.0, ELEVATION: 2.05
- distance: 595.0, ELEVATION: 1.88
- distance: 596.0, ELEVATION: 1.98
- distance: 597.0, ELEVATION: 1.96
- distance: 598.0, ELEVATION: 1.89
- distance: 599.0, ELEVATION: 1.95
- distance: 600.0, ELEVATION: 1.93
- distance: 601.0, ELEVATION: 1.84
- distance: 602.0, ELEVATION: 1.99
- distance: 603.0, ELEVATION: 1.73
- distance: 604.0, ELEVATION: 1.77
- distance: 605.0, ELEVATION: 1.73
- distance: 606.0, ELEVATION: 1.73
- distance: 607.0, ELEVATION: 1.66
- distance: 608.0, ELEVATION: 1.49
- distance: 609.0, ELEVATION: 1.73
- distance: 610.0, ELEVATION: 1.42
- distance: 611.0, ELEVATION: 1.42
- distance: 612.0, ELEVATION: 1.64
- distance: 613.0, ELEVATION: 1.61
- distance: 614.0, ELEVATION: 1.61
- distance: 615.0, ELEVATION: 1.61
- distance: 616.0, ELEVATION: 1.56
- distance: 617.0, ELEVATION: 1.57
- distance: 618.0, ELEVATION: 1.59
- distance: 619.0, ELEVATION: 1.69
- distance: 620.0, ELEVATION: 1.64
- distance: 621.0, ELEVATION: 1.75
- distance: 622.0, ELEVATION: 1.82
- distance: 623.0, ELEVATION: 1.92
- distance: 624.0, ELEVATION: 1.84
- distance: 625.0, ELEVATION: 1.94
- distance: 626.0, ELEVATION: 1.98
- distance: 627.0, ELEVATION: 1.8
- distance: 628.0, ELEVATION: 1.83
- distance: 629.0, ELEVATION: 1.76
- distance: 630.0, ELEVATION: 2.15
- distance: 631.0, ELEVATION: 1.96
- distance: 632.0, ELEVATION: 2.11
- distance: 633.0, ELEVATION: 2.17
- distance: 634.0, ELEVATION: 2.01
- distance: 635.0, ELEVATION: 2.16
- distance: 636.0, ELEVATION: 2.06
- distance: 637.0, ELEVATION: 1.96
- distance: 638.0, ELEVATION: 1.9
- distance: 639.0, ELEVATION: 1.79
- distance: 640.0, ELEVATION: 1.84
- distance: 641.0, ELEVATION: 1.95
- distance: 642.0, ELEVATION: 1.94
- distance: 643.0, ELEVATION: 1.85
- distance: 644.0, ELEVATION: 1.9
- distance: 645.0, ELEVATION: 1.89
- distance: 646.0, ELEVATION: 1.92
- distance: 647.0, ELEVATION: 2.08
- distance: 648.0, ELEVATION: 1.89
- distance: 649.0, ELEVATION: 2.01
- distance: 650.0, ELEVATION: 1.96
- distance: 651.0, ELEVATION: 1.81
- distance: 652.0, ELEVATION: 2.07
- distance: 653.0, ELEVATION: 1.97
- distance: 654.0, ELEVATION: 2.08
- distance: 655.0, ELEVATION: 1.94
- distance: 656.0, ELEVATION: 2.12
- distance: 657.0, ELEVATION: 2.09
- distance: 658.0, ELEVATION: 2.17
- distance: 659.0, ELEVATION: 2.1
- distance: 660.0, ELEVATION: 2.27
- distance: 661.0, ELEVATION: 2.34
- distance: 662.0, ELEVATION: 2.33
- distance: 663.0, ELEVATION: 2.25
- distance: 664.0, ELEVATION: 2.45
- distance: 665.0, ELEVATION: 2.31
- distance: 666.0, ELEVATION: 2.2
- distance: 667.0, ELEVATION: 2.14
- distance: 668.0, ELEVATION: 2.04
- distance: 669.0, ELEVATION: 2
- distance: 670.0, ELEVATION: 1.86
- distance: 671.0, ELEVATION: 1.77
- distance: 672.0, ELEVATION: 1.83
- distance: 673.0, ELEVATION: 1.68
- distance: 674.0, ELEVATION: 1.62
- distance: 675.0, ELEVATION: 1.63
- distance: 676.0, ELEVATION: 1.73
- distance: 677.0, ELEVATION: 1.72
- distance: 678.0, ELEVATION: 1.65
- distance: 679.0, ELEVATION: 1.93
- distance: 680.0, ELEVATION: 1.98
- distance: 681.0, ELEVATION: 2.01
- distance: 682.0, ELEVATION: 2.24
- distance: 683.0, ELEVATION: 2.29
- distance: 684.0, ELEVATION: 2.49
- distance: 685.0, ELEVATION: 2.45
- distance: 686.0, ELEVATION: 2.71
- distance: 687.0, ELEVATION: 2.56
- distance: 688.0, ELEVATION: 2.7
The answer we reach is 0.07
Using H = 0.094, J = 0.098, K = 0.070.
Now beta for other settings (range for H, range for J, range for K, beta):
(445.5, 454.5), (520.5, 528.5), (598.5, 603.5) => 0.17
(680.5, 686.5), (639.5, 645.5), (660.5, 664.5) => 0.38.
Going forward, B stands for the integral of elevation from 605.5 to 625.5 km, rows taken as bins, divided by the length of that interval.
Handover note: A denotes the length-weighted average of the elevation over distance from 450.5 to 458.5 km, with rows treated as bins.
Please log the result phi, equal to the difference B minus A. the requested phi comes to -0.5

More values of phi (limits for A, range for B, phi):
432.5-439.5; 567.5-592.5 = -0.5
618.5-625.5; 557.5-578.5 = 0.2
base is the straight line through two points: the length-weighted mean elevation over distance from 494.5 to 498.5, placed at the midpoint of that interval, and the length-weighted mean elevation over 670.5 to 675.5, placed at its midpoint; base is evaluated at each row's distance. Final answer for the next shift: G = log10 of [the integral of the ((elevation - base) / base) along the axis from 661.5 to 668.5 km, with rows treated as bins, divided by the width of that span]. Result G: -0.5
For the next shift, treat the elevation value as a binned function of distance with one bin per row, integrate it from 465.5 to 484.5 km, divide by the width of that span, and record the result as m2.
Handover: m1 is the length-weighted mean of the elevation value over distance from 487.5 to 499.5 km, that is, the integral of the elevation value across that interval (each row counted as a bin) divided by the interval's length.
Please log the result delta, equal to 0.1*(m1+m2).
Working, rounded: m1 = 2.3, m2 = 2.31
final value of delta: 0.46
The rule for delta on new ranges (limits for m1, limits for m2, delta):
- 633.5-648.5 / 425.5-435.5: 0.44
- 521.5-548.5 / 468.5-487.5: 0.41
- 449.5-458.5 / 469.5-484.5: 0.45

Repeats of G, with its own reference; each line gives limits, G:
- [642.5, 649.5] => -1.1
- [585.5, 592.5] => -1.4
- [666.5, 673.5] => -1.0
